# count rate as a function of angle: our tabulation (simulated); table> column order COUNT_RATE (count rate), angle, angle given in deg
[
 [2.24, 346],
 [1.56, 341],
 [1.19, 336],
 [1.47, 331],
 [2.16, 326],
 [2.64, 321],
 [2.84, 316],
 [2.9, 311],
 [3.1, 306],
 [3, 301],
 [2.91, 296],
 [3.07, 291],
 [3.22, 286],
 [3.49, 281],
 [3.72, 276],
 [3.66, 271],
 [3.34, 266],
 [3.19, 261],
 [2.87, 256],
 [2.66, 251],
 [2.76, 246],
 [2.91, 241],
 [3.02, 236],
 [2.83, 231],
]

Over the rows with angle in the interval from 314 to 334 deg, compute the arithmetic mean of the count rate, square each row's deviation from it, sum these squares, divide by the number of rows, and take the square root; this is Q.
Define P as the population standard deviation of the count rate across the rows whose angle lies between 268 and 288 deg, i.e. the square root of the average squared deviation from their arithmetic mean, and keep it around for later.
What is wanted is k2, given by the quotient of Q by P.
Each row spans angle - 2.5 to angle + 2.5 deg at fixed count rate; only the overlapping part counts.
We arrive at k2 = 2.7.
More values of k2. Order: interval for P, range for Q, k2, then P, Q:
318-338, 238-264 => 0.3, 0.570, 0.2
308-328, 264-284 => 0.5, 0.291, 0.1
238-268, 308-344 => 2.8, 0.237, 0.7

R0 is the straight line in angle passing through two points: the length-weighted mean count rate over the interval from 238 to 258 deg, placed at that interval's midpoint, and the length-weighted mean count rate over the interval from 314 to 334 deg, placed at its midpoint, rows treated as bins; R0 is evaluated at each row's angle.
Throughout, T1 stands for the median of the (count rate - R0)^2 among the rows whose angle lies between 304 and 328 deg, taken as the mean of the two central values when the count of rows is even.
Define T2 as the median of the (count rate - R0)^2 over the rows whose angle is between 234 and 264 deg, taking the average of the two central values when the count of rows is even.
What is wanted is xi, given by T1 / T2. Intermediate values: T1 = 0.3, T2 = 0.02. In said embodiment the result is 19.3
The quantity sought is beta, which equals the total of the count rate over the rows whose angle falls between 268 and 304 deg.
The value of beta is 23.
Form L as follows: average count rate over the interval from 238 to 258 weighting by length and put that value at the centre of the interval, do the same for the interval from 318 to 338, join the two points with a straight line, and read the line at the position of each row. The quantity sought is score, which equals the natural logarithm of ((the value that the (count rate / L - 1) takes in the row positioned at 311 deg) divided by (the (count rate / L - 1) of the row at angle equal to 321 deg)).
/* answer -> 0.1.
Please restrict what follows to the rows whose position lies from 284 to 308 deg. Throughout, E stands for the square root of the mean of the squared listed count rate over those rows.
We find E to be 3.06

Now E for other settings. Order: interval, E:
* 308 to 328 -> 2.65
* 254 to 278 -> 3.37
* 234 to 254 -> 2.84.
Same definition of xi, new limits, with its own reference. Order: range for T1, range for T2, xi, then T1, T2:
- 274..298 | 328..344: 1.0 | 0.5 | 0.51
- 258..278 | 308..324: 2.5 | 0.8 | 0.30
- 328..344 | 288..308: 1.5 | 0.5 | 0.35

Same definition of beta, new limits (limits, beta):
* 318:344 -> 9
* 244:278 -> 22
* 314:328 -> 8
